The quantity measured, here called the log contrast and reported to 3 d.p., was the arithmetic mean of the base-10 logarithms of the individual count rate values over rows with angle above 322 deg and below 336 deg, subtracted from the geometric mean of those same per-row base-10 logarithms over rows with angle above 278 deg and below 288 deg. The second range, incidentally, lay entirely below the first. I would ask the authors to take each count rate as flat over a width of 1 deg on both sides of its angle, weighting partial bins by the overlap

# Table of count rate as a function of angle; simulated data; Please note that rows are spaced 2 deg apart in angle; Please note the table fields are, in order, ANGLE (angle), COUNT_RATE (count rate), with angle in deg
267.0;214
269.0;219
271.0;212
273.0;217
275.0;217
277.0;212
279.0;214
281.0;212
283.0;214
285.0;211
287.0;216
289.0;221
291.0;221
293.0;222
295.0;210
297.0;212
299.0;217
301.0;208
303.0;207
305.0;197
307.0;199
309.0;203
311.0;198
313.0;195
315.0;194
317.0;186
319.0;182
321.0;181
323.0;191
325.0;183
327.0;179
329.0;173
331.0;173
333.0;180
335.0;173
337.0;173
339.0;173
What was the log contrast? 0.077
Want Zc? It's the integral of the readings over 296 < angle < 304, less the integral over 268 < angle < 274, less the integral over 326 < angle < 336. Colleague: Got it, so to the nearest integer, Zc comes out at -1364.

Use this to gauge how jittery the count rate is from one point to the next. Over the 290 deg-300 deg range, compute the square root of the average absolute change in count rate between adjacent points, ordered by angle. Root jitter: 2.24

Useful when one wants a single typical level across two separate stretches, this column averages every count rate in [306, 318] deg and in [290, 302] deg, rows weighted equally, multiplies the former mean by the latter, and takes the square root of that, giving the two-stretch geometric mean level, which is 205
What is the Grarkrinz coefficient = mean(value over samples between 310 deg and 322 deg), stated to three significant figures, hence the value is 189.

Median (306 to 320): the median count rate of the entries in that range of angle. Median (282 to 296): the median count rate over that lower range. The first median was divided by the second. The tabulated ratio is 0.90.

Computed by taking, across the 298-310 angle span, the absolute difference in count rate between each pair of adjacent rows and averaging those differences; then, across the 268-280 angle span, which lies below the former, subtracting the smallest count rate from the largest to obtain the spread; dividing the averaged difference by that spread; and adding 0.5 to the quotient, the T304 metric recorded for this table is 1.2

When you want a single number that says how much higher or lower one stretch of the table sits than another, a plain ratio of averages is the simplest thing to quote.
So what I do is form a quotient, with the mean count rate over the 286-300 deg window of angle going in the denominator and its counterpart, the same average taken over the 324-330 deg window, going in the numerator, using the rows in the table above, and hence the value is 0.82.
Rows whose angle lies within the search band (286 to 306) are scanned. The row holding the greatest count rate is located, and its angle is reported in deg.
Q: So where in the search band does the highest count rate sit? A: 293.0 deg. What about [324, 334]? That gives 325.0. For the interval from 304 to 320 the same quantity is 309.0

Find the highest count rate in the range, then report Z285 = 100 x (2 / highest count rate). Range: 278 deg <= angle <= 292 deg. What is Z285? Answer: 0.90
